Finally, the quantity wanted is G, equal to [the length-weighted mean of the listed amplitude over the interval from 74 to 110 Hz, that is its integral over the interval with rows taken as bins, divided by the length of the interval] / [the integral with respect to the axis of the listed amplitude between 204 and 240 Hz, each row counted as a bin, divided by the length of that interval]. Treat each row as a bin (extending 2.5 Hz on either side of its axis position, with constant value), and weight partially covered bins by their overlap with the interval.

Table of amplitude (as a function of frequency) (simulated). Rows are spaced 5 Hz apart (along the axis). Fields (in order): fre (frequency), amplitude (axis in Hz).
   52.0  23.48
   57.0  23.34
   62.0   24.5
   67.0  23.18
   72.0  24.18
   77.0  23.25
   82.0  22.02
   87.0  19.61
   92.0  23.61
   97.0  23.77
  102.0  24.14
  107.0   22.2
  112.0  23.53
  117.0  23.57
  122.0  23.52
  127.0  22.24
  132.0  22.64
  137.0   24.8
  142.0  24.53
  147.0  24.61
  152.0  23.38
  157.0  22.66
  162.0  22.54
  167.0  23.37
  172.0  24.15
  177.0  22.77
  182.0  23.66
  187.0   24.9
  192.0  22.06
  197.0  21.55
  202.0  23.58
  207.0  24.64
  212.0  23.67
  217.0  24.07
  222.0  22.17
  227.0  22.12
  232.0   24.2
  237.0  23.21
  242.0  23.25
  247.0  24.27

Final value 0.97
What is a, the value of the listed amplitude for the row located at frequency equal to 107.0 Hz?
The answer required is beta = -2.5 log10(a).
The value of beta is -3.37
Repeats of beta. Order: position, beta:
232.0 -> -3.46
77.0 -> -3.42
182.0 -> -3.44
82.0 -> -3.36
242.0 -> -3.42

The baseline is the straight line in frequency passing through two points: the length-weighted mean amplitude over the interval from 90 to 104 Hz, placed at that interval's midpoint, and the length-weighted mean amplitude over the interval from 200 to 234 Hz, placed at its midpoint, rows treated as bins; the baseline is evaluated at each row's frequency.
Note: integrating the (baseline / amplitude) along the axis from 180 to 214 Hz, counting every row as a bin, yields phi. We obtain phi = 34.2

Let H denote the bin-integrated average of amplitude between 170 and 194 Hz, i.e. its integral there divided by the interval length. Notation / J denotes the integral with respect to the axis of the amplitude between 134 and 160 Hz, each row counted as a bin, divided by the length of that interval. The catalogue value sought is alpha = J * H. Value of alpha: 563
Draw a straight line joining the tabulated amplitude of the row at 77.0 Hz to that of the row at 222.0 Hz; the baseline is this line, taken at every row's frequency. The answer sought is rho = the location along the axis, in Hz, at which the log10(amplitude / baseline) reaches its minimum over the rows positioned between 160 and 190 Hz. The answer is 162.0 Hz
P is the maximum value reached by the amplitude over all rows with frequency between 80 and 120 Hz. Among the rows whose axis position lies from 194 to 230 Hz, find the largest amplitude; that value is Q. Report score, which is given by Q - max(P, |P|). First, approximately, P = 24.14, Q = 24.64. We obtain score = 0.5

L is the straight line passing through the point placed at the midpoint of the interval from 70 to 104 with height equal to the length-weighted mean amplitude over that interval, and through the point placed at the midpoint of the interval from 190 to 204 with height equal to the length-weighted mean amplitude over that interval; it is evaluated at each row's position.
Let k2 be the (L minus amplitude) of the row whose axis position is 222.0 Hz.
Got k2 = 0.1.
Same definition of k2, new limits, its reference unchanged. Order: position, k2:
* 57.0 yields -0.3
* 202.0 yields -1.2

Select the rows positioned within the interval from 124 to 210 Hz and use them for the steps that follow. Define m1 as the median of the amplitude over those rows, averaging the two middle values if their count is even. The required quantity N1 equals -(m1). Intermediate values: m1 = 23.4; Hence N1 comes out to -23.4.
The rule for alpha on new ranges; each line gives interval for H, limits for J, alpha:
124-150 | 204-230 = 555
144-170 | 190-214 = 540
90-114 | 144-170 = 547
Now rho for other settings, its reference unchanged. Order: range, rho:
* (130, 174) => 132.0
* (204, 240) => 227.0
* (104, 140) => 107.0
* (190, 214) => 197.0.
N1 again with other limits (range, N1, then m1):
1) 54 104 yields -23.5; 23.5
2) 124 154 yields -24.0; 24.0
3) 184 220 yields -23.7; 23.7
